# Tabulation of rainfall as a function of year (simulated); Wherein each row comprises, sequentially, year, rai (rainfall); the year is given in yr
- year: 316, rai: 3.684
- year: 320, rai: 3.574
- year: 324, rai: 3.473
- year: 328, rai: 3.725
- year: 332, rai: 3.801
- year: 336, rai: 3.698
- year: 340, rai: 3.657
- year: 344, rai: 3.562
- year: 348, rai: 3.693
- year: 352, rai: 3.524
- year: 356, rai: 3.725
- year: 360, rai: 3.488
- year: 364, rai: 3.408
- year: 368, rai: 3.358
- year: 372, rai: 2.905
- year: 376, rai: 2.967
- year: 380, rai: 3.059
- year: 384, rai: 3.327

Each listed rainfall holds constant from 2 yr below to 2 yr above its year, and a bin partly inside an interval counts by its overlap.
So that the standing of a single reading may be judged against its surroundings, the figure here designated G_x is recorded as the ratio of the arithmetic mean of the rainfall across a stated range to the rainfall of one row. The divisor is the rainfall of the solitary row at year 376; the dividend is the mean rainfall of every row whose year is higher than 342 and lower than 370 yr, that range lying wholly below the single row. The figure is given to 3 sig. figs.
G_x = 1.19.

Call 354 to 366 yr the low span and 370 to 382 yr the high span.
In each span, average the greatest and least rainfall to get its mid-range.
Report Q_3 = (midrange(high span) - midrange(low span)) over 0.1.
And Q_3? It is -5.8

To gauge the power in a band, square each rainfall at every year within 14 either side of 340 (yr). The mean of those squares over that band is 13.4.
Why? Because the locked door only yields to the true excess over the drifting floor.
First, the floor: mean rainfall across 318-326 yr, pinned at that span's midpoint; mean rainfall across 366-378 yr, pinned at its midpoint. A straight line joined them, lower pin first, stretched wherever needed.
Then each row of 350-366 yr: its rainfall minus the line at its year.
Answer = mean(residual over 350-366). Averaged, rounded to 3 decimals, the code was 0.334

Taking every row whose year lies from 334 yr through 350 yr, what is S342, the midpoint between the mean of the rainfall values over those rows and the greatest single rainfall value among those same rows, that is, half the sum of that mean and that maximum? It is 3.68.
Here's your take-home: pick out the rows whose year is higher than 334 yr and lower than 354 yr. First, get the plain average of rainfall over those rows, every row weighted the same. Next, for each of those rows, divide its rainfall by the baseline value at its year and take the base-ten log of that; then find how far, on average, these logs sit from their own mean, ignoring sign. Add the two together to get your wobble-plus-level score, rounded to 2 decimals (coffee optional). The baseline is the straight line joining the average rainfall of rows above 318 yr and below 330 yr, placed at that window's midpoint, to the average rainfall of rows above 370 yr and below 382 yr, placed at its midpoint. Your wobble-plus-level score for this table 3.63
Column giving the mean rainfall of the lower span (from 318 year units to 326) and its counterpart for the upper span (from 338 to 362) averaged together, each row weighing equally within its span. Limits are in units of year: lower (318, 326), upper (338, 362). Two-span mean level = 3.57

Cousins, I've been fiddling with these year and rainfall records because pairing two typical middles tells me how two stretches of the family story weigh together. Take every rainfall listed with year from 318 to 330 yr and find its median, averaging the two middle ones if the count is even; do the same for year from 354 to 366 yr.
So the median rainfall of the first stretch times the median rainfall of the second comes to 12.5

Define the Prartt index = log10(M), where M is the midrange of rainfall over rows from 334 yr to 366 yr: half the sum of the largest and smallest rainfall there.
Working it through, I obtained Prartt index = 0.552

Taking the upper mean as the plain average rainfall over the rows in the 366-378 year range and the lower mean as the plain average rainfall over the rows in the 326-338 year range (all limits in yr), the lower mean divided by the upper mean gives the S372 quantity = 1.22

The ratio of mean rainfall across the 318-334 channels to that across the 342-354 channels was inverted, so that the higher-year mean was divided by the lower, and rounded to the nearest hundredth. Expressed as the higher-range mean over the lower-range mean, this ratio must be 0.99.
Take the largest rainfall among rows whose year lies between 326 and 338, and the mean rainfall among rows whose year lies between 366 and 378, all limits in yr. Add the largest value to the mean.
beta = 6.88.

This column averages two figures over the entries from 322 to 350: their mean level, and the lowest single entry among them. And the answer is 3.57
